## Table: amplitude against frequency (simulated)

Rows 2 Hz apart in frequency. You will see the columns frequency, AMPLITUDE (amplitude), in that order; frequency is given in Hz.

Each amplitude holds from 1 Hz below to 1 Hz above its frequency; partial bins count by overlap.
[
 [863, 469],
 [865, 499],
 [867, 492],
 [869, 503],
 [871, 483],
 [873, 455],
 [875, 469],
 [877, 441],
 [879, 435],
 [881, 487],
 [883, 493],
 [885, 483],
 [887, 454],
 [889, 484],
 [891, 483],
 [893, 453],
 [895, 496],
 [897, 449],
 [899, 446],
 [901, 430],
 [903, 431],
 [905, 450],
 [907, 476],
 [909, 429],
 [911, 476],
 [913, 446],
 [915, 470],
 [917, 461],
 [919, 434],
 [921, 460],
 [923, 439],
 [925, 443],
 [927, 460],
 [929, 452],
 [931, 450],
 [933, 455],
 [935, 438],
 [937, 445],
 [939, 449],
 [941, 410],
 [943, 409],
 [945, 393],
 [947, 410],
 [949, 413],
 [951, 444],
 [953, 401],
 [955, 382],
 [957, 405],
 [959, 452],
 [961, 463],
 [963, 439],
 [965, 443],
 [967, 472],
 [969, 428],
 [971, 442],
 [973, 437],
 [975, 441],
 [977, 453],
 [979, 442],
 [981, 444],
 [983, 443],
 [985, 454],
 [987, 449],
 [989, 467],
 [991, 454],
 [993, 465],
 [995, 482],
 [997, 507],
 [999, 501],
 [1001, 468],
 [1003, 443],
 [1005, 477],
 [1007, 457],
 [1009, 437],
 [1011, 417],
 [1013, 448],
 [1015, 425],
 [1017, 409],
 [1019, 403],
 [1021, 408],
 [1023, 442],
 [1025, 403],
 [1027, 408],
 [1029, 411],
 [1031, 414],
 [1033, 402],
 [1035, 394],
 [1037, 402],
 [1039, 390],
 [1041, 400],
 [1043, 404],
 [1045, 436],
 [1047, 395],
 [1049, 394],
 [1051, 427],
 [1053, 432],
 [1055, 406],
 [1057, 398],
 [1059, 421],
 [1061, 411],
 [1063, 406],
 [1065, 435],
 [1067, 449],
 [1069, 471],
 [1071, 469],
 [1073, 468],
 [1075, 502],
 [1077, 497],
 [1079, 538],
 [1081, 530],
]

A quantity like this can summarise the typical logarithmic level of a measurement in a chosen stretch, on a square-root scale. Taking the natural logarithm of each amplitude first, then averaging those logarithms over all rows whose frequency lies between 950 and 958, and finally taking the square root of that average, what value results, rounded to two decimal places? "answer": 2.45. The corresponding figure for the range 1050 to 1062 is 2.46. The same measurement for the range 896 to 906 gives 2.47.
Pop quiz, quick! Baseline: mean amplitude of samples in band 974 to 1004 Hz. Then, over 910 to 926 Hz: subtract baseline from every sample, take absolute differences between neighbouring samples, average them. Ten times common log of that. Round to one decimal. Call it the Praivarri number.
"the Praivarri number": 13.0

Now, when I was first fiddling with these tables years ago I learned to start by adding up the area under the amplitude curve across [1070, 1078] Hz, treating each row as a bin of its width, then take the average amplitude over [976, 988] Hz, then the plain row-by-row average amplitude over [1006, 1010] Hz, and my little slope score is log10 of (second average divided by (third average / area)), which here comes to 3.59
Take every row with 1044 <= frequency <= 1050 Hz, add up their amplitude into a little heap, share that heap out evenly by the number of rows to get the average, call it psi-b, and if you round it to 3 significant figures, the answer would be 408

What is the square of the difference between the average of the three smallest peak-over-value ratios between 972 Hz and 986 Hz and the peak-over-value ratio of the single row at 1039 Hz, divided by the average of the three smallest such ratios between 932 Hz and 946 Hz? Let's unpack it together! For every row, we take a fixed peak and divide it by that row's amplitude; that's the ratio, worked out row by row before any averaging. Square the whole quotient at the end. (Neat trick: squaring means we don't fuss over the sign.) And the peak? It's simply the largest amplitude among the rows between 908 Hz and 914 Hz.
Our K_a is 0.024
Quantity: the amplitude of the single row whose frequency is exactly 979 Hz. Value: 442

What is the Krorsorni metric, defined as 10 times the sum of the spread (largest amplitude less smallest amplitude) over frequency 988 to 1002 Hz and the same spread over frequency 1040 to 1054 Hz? 950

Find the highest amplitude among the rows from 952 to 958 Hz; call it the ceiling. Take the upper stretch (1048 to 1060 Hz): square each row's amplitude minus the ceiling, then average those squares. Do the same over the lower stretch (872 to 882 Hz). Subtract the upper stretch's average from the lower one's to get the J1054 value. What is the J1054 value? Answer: 2830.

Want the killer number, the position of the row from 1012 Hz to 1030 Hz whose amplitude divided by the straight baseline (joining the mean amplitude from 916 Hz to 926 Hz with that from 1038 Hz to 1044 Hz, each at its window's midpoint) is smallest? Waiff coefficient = 1019 Hz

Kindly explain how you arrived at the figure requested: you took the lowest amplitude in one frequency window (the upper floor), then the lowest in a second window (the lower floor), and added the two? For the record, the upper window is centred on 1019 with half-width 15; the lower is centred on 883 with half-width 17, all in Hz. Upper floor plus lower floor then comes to 837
